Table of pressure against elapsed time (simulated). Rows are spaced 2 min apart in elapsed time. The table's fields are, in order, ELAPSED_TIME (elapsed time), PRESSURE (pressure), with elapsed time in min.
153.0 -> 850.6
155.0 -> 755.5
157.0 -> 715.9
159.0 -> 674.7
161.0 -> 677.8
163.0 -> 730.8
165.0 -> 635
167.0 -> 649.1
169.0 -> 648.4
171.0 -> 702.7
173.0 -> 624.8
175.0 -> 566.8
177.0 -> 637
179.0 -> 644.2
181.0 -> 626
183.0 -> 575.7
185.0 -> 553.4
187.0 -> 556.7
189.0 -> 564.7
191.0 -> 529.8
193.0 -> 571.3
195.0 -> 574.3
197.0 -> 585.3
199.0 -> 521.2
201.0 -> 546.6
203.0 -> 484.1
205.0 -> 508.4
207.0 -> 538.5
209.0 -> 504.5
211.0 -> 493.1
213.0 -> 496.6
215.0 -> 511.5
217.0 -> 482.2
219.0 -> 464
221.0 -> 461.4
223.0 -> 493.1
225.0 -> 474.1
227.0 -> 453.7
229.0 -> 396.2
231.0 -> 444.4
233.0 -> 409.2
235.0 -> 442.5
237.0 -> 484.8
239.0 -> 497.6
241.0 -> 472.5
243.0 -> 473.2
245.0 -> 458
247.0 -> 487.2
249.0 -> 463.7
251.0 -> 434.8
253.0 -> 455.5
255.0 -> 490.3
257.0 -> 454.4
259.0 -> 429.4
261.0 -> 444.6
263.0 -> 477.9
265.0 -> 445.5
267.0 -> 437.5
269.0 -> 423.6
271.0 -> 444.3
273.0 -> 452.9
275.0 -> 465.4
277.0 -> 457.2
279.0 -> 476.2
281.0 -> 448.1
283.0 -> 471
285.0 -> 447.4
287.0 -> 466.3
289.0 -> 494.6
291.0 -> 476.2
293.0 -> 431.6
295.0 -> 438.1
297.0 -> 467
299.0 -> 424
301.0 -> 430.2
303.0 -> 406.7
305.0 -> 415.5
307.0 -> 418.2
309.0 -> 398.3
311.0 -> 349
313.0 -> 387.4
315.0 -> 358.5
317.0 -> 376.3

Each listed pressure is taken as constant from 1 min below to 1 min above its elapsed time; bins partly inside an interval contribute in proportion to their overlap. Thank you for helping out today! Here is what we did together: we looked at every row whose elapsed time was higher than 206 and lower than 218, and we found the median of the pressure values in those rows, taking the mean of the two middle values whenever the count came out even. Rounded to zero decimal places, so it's 501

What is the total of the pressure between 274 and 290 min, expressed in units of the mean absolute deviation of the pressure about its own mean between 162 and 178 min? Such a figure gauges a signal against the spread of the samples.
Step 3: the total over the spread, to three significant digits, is 111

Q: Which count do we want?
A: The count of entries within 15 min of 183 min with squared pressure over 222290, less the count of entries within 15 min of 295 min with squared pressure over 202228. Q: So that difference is 10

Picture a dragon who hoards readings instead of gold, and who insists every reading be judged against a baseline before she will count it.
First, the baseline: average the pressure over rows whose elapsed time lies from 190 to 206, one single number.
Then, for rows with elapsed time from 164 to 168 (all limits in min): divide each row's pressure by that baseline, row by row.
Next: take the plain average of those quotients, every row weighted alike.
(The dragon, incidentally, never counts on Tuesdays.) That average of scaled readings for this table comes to 1.19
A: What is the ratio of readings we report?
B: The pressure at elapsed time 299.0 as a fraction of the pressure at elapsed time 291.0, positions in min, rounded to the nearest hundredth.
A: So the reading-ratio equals 0.89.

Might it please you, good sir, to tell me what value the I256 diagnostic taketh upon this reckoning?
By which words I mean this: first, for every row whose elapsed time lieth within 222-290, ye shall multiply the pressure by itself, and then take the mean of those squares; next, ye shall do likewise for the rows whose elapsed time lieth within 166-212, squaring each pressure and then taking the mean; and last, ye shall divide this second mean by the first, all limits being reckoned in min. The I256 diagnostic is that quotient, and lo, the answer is 1.6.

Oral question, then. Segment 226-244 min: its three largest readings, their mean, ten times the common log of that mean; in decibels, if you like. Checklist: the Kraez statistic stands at 26.9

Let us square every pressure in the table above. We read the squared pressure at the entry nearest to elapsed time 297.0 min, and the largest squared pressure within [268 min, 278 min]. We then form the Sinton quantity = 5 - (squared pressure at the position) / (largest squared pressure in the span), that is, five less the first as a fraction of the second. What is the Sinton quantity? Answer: 4.0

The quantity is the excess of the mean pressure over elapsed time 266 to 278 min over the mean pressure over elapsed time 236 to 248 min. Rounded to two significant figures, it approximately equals -32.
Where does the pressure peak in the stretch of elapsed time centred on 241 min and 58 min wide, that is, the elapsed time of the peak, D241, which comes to 215.0 min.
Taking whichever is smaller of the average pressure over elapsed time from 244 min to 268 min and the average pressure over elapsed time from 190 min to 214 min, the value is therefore 457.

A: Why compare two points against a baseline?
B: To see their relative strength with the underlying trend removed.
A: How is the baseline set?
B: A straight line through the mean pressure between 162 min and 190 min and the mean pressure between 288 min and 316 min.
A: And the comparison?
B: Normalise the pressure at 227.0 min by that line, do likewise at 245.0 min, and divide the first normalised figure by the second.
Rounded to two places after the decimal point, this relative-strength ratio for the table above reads 0.94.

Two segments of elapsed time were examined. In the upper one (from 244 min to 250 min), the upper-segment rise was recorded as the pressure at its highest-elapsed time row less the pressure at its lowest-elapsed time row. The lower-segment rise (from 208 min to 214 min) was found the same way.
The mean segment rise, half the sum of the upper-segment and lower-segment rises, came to -1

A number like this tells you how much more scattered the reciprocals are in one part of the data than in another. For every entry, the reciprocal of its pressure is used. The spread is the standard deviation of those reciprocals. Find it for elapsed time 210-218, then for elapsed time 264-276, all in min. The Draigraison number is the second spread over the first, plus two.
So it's 3.5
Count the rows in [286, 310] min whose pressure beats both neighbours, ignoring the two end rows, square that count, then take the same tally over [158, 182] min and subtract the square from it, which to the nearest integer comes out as -12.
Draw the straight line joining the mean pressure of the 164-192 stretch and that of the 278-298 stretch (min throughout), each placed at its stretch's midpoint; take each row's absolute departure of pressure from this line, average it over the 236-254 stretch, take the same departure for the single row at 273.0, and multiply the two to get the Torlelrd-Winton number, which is 1414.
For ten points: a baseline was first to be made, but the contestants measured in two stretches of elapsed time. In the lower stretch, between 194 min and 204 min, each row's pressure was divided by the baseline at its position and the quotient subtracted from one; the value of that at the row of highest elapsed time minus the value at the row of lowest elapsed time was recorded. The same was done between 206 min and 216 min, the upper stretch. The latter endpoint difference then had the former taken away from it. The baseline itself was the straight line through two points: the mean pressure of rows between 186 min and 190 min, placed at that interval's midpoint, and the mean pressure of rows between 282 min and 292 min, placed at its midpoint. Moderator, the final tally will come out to -0.11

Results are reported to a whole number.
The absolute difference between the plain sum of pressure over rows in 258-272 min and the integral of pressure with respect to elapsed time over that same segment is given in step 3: 3103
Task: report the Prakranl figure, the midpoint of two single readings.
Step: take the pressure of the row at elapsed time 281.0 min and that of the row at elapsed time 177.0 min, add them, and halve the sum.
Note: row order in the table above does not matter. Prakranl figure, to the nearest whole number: 543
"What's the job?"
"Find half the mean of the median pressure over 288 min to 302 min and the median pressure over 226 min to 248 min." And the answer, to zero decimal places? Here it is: 224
